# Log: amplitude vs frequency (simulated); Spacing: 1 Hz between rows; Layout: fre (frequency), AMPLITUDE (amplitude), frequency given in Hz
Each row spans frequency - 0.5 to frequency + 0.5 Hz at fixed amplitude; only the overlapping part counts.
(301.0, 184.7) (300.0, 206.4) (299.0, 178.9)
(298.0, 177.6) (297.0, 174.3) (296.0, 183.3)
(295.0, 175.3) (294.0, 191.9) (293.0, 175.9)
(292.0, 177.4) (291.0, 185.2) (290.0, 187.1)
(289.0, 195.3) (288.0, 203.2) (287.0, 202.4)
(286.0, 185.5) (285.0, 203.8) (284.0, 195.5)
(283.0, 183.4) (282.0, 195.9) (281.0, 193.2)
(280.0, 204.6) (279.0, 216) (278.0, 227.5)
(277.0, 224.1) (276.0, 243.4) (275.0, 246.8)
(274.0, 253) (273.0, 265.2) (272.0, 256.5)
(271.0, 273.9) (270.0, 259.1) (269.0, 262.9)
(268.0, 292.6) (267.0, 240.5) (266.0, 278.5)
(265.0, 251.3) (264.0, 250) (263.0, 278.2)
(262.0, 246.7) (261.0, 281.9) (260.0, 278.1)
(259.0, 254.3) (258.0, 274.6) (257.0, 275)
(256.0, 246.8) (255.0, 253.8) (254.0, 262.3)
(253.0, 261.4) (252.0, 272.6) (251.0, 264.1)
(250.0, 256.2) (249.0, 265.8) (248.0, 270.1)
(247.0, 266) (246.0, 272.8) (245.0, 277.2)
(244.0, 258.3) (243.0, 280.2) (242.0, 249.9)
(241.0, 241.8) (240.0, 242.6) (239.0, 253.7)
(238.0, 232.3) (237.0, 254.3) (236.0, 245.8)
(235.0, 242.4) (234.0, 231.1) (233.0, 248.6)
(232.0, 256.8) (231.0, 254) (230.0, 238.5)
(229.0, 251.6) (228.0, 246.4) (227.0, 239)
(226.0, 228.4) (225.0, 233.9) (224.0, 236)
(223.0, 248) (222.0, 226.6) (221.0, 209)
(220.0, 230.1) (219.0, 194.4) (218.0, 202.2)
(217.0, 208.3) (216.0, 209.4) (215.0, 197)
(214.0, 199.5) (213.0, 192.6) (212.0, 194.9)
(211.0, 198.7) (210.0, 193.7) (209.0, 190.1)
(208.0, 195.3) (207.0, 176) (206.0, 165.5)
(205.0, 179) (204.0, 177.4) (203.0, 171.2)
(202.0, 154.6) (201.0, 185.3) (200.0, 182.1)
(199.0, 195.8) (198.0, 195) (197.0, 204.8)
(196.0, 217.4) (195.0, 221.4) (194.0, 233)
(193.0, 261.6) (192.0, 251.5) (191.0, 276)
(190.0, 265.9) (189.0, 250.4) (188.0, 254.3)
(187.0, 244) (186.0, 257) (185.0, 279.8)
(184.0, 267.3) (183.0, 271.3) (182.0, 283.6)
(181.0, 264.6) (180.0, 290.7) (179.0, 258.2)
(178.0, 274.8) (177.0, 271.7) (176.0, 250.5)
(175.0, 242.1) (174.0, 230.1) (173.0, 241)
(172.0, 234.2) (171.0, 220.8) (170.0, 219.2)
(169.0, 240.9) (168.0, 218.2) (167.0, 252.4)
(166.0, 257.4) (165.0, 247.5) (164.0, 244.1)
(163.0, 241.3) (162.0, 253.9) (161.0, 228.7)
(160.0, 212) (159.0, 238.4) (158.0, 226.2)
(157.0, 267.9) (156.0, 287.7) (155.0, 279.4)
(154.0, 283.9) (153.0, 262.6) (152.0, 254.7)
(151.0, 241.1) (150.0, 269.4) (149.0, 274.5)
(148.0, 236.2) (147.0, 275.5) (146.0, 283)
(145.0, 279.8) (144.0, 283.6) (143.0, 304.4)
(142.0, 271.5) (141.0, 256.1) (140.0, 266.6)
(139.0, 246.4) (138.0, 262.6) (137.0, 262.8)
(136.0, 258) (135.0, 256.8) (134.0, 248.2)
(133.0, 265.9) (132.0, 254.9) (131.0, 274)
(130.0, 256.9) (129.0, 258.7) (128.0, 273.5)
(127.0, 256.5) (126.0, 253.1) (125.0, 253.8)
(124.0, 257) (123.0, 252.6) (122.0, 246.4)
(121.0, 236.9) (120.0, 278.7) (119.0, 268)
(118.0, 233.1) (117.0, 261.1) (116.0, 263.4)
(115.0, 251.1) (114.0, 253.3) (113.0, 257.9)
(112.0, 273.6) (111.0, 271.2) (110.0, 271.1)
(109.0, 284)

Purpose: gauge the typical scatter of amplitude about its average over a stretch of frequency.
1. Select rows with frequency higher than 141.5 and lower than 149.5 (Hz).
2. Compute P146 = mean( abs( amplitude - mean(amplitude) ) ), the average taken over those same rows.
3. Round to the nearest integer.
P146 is 12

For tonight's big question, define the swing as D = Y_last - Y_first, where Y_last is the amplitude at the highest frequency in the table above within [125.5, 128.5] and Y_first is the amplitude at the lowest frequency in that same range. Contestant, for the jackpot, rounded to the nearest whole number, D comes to 20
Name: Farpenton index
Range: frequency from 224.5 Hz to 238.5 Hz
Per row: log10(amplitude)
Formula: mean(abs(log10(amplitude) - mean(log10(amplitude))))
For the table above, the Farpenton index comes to 0.014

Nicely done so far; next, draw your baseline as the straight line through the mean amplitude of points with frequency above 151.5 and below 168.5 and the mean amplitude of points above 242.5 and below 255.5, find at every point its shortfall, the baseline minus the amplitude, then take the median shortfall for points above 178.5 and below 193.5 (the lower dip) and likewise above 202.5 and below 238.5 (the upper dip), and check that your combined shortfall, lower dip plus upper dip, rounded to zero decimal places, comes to 33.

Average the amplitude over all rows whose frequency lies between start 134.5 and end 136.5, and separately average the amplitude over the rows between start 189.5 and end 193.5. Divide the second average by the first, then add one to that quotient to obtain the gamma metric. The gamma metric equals 2.02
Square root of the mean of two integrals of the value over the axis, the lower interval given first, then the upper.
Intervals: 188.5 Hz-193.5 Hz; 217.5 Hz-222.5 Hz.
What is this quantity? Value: 34.4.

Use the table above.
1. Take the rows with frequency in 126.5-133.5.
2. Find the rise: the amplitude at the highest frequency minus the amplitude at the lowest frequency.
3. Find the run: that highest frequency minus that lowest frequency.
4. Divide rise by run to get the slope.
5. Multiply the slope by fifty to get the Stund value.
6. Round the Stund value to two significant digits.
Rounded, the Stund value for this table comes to 78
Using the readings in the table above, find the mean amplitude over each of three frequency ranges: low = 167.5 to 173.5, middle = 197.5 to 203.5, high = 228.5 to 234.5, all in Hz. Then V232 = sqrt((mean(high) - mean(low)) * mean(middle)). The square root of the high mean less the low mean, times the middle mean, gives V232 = 57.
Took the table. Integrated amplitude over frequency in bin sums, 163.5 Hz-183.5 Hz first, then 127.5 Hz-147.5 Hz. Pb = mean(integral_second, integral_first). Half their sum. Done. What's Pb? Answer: 5176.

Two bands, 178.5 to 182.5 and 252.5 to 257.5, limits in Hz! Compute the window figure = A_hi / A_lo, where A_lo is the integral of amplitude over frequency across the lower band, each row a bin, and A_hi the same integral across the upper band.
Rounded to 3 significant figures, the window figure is 1.18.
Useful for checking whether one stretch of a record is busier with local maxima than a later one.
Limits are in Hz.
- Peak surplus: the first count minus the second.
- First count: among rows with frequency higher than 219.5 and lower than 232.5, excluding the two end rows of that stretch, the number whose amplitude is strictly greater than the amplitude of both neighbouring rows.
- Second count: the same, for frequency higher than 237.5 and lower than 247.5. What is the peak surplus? -1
